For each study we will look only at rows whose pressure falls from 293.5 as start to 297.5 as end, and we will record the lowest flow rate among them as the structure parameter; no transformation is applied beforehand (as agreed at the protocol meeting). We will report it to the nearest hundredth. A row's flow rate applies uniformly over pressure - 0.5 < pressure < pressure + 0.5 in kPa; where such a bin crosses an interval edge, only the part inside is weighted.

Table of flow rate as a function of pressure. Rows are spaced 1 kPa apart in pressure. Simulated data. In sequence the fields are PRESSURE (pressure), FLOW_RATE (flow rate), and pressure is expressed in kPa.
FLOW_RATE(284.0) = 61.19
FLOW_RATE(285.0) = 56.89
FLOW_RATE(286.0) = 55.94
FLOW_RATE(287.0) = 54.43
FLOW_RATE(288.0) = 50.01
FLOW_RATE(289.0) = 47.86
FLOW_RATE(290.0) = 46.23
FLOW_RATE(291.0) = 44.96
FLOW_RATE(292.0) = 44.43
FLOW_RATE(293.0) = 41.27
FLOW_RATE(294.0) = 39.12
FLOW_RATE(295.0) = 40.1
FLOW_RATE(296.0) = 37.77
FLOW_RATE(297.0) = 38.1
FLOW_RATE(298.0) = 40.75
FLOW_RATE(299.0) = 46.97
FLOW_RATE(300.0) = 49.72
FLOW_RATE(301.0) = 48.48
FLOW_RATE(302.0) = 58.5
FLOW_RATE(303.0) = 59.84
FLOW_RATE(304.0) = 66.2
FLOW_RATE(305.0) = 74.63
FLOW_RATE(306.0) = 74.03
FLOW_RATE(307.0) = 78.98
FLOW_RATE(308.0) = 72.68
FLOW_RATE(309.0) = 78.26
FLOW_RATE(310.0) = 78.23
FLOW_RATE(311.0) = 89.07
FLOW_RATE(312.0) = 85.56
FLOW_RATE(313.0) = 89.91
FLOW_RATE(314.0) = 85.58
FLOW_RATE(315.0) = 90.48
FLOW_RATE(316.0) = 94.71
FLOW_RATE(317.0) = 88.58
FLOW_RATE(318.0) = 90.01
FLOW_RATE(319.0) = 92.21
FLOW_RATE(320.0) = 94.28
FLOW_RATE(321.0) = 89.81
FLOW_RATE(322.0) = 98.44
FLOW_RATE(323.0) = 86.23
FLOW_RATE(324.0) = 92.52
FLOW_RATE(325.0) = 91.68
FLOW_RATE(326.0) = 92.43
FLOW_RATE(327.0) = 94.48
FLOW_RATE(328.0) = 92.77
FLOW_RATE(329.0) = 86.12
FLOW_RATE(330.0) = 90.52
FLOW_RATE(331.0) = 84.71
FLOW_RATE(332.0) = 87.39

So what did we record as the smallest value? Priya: 37.77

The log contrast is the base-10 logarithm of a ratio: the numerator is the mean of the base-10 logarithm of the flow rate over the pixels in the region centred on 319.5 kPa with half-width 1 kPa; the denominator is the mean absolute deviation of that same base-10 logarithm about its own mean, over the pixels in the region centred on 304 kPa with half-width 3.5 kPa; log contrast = 1.5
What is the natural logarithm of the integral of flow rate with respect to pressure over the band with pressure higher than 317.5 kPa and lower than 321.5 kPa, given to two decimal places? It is 5.90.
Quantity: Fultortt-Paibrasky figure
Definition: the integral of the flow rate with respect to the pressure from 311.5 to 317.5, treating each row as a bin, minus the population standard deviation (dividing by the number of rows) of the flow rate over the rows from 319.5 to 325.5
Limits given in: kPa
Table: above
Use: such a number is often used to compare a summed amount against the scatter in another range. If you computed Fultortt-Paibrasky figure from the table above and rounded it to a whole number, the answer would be 531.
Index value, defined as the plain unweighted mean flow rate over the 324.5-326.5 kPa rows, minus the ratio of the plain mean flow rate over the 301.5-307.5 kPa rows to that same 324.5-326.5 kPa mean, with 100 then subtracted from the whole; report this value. -8.7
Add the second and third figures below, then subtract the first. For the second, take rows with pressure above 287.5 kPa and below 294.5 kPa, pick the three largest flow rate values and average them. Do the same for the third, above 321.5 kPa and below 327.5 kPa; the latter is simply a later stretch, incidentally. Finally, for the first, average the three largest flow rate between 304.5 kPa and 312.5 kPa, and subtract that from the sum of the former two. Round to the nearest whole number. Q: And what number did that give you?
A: 59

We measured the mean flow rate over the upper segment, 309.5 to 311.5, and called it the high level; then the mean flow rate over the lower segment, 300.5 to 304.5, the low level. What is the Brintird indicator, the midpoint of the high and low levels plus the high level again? 155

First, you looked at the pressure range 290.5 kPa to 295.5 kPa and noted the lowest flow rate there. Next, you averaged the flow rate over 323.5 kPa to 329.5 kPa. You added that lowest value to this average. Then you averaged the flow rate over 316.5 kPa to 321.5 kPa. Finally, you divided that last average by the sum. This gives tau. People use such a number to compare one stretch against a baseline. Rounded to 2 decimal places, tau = 0.70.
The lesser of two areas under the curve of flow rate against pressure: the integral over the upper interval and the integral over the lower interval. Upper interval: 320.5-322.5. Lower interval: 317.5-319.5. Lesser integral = 182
